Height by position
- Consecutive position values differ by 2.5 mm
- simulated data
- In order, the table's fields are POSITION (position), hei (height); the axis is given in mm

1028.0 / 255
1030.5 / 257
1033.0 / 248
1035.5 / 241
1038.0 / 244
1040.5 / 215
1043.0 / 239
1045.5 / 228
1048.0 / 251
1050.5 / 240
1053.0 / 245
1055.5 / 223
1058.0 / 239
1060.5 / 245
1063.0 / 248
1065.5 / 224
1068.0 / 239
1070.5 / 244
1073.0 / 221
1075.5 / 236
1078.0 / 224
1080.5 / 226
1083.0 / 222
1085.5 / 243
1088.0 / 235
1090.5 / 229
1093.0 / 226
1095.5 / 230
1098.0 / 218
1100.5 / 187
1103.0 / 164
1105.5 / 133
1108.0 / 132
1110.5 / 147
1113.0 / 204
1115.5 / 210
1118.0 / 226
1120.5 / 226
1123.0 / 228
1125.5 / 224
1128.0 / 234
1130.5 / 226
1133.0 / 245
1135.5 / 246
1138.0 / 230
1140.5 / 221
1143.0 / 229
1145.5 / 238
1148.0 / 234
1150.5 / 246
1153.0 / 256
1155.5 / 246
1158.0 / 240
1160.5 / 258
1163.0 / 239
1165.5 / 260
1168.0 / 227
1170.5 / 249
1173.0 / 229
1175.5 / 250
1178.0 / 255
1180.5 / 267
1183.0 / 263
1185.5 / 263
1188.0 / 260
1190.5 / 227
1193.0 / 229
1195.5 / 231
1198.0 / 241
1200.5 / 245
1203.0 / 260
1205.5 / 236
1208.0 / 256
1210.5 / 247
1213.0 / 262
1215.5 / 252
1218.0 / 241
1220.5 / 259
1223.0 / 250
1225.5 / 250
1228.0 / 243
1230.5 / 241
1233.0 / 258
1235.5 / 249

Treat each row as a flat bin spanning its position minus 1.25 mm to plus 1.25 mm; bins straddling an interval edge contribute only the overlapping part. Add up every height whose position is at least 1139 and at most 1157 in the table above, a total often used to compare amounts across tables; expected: 1670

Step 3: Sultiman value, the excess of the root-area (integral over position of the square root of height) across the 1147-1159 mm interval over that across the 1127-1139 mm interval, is 3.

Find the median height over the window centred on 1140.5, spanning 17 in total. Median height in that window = 234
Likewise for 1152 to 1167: 251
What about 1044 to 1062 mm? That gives 240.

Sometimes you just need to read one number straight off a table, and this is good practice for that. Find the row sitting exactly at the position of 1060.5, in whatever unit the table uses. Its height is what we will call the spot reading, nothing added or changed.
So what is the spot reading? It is 245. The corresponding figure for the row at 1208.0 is 256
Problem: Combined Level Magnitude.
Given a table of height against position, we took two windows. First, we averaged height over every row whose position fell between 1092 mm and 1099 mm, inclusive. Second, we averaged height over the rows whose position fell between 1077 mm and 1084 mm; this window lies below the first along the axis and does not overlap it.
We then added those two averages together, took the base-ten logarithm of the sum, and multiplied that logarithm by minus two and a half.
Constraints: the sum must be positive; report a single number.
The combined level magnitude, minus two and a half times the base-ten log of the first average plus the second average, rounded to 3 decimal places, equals -6.630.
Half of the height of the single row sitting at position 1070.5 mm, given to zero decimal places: 122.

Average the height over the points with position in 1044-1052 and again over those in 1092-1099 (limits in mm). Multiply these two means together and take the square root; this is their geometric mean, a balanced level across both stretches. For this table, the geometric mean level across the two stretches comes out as 232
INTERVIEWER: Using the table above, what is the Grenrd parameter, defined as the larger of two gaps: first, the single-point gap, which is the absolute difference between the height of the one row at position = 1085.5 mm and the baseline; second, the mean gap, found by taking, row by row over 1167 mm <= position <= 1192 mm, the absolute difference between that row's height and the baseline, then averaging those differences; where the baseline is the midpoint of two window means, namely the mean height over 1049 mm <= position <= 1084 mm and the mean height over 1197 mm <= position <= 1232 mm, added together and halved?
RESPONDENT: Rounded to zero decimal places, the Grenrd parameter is 16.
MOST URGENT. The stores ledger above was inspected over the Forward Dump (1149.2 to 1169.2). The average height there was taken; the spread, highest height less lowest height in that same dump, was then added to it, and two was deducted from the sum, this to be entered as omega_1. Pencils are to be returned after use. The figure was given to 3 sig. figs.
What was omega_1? 278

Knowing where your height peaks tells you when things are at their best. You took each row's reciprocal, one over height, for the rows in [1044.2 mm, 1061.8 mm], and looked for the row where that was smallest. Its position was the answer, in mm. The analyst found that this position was 1048.0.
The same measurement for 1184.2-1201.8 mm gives 1185.5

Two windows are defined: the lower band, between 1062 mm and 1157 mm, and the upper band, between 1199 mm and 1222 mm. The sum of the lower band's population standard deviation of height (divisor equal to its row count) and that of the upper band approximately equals 38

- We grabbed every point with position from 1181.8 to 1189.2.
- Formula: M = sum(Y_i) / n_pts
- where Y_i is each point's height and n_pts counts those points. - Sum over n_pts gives 262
